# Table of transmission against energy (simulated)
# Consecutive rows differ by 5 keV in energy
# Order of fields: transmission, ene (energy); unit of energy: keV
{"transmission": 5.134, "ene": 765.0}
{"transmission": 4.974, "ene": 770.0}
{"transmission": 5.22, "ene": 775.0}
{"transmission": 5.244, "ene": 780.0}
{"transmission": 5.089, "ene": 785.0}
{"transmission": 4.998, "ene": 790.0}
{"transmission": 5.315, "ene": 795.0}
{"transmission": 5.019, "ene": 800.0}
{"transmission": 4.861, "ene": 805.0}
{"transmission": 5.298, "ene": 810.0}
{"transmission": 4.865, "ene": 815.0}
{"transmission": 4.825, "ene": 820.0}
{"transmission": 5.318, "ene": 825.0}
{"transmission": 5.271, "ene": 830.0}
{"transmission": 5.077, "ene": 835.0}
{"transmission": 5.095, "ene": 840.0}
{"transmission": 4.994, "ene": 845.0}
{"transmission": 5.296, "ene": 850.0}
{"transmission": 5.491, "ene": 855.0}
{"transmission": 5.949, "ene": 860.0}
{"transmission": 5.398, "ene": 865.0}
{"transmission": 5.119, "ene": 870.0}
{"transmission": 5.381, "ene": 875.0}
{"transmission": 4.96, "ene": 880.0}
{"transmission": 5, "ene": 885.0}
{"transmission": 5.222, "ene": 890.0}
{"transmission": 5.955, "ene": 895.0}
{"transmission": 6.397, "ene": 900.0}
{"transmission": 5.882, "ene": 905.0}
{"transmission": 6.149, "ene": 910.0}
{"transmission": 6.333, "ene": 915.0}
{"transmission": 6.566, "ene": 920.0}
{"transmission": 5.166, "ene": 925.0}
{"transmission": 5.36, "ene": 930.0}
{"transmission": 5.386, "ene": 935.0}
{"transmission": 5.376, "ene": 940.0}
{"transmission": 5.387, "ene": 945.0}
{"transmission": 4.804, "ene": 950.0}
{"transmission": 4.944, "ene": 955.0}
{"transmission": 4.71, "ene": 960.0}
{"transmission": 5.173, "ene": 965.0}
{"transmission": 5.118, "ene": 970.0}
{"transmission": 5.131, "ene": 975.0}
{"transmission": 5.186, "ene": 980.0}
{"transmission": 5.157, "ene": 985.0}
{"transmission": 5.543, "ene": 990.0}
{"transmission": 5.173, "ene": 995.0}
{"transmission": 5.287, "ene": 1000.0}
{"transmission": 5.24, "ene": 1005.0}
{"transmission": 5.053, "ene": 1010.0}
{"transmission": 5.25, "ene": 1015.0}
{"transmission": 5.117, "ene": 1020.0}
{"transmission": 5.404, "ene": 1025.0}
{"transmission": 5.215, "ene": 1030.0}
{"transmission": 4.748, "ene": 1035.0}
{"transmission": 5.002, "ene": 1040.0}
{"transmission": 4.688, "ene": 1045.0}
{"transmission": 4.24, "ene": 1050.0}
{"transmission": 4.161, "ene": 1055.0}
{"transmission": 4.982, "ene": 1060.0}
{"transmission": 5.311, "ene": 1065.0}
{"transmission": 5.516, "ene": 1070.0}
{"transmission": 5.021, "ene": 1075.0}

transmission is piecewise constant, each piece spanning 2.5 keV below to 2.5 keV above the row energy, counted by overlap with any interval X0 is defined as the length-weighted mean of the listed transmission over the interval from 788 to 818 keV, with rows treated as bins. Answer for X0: 5.06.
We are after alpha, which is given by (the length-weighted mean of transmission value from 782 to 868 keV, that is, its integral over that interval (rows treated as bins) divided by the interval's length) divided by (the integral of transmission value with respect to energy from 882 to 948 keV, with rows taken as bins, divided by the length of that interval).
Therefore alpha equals 0.91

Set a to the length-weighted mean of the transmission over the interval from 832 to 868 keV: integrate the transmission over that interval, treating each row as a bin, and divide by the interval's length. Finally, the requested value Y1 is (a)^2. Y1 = 28.4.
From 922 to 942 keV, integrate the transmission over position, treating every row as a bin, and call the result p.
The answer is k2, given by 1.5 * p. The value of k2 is 161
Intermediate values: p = 107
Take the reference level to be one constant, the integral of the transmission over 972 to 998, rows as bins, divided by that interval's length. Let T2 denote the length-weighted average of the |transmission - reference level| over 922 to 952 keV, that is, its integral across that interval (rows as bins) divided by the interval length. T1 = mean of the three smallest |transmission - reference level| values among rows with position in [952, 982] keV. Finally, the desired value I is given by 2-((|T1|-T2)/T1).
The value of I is 4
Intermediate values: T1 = 0.07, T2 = 0.19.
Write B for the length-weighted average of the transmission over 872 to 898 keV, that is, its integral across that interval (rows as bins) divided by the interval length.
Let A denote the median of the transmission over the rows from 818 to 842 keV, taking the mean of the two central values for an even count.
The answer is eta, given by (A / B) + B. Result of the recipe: 6.28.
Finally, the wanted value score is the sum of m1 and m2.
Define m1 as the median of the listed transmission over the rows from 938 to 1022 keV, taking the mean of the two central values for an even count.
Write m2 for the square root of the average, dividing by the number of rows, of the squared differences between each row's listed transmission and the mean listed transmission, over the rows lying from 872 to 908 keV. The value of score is 5.68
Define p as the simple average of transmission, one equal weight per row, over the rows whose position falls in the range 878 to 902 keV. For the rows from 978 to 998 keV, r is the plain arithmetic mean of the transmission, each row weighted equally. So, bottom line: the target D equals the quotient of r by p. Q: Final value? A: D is 0.96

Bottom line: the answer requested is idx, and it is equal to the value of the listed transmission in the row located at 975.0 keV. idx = 5.131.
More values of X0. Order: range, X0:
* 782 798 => 5.13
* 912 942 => 5.71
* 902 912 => 6.03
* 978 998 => 5.27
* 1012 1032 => 5.24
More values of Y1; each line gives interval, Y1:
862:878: 28.2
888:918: 36.1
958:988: 25.9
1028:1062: 22.2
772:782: 27.2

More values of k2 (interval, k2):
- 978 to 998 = 158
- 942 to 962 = 149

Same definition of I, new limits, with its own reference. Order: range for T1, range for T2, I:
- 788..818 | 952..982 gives 3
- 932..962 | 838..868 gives 3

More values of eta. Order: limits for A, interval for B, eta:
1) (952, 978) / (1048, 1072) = 5.90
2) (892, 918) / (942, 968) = 6.24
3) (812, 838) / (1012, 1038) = 6.13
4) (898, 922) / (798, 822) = 6.25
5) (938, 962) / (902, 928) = 6.84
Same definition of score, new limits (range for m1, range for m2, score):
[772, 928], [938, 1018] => 5.45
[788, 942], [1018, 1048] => 5.55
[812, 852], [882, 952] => 5.63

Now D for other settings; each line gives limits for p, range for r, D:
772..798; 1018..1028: 1.02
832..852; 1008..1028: 1.02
